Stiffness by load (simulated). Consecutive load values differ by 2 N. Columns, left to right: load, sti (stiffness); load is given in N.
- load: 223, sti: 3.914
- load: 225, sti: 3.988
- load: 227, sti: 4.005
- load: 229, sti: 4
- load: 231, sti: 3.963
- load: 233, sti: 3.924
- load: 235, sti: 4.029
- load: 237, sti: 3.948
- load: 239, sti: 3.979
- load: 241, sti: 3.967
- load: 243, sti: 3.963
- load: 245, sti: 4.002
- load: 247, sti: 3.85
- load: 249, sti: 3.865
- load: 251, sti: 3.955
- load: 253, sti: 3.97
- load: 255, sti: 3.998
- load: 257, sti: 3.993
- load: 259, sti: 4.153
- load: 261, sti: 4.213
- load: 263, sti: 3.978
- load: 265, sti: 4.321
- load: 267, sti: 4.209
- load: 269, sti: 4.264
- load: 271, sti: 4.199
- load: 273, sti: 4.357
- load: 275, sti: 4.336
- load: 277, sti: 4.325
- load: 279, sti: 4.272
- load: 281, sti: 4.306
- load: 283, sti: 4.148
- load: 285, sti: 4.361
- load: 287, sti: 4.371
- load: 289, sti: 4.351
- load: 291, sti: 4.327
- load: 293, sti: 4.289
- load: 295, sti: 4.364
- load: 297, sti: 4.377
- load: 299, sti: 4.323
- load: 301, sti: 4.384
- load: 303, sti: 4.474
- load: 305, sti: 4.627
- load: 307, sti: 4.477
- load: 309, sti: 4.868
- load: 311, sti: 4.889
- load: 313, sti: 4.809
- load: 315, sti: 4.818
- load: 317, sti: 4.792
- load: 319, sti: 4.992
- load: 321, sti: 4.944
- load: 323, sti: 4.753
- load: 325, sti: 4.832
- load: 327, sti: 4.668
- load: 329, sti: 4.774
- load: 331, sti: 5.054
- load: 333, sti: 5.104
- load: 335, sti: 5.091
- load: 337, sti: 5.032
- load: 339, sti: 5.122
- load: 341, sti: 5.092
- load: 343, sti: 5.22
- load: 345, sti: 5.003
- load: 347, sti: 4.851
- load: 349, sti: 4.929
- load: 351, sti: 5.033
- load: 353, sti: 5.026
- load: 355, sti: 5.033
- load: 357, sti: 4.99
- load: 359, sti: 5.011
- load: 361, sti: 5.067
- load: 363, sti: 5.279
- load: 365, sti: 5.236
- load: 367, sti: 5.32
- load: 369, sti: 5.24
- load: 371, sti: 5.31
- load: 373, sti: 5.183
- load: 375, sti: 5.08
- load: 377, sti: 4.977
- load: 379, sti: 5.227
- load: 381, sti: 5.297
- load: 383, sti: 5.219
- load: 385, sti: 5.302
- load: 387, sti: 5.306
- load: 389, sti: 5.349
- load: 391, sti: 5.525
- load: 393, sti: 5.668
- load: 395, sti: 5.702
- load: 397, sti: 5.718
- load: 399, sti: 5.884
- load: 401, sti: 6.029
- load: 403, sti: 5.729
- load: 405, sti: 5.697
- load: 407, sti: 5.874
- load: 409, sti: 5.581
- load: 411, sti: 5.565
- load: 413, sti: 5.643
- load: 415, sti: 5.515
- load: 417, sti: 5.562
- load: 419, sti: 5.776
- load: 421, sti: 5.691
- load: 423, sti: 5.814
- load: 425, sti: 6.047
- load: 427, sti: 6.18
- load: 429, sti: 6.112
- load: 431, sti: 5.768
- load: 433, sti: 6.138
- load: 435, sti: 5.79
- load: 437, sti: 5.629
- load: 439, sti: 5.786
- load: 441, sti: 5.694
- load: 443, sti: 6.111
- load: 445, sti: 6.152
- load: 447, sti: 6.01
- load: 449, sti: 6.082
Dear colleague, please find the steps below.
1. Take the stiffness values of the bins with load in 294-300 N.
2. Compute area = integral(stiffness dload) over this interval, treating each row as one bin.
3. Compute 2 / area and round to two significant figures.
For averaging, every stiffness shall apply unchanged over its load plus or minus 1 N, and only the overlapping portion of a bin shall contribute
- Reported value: 0.077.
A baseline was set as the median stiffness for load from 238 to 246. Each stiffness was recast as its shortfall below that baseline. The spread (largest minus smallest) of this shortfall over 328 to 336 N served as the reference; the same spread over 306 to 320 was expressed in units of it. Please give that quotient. 1.6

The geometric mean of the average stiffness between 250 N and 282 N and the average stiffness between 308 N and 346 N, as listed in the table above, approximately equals 4.54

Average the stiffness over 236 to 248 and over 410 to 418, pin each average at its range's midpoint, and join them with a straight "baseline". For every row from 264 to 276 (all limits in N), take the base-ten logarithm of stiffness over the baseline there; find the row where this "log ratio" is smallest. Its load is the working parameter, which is 271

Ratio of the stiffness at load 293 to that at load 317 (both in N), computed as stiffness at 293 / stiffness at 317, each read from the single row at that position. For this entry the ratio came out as 0.90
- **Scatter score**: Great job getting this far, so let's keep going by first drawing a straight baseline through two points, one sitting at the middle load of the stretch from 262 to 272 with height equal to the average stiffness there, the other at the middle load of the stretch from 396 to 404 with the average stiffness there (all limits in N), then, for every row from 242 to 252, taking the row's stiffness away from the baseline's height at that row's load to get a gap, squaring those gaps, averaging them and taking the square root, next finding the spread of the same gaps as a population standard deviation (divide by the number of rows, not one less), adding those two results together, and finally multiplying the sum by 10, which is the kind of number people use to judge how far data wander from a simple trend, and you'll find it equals 2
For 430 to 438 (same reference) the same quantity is 7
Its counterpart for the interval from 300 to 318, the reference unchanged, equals 3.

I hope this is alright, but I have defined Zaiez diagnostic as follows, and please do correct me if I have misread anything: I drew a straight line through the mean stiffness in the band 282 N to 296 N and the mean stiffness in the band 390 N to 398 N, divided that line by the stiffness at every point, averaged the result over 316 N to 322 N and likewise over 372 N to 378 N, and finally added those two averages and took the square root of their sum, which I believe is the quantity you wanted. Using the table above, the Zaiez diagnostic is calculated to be 1.422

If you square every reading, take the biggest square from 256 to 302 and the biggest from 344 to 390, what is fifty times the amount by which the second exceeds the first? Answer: 470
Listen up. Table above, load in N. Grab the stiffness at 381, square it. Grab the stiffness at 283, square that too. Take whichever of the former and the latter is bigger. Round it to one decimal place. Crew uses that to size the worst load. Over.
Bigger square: 28.1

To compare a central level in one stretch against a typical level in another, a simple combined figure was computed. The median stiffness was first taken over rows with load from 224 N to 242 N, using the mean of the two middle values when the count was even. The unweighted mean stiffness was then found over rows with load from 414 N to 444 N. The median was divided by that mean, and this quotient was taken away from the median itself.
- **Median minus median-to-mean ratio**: 3.30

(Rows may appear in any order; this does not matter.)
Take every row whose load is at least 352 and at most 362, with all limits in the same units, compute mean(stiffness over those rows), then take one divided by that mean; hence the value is 0.199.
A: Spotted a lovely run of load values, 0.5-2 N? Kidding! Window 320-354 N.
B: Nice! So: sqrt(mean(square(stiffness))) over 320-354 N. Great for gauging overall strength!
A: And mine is 4.97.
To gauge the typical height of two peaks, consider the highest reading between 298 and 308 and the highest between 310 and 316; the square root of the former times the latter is 4.8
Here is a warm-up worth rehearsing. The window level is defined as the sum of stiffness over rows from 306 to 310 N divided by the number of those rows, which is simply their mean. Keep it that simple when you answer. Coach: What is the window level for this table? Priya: 4.7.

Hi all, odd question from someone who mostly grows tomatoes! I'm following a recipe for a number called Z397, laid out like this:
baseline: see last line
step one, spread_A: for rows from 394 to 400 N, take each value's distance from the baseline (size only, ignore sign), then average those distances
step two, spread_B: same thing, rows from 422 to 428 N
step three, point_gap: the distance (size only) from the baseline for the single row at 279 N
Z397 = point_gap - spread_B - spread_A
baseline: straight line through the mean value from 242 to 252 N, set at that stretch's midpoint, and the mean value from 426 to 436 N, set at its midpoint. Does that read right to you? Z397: -0.28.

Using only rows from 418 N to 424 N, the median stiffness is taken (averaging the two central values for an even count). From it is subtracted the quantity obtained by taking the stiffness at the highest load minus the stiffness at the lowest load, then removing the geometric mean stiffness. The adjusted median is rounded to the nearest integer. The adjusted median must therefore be 11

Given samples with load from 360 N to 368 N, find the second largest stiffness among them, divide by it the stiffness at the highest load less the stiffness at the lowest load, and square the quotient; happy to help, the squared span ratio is 0.0023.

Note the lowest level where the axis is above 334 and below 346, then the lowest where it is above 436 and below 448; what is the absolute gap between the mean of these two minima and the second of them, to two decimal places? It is 0.31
